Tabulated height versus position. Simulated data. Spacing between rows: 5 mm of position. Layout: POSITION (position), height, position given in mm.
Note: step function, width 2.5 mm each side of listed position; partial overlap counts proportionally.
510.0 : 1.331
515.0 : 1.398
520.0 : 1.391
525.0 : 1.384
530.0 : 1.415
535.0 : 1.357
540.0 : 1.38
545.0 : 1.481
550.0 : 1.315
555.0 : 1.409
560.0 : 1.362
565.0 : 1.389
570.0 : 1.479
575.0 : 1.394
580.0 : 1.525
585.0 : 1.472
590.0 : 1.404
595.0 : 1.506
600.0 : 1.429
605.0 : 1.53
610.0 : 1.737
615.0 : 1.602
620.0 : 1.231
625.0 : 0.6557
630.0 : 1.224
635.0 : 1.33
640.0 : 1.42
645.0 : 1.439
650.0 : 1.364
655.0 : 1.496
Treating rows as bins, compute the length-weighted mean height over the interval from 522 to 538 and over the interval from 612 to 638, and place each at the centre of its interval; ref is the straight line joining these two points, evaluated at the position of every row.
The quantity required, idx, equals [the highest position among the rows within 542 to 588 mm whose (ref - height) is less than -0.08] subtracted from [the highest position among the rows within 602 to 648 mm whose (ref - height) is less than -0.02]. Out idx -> 60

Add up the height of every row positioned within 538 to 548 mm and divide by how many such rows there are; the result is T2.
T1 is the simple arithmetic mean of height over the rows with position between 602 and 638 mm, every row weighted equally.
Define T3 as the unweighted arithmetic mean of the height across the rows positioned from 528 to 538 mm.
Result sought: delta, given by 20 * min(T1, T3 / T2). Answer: 19.4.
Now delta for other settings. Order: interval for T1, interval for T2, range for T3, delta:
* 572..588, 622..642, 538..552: 24.1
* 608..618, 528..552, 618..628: 13.6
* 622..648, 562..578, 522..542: 19.5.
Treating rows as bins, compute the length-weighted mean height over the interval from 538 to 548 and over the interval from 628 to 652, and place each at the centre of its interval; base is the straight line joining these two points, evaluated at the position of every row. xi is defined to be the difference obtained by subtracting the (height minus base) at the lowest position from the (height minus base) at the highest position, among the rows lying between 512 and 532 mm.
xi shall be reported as 0.03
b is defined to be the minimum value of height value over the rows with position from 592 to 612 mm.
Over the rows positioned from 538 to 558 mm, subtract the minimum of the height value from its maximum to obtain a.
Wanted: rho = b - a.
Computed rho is 1.26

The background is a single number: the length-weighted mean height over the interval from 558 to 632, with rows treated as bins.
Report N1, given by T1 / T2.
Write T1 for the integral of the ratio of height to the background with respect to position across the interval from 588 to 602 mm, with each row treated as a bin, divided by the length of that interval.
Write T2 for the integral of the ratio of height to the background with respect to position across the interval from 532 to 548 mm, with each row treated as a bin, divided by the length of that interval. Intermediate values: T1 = 1.04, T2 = 1.00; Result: 1.03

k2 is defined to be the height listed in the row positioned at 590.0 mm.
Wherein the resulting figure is 1.404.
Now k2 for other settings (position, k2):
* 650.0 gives 1.364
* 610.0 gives 1.737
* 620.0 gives 1.231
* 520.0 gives 1.391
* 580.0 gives 1.525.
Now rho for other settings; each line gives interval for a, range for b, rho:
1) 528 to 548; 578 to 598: 1.28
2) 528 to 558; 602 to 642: 0.49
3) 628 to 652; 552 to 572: 1.15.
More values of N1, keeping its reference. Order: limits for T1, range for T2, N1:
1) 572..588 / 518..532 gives 1.05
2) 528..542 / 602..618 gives 0.86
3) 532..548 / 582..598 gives 0.96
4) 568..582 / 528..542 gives 1.06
